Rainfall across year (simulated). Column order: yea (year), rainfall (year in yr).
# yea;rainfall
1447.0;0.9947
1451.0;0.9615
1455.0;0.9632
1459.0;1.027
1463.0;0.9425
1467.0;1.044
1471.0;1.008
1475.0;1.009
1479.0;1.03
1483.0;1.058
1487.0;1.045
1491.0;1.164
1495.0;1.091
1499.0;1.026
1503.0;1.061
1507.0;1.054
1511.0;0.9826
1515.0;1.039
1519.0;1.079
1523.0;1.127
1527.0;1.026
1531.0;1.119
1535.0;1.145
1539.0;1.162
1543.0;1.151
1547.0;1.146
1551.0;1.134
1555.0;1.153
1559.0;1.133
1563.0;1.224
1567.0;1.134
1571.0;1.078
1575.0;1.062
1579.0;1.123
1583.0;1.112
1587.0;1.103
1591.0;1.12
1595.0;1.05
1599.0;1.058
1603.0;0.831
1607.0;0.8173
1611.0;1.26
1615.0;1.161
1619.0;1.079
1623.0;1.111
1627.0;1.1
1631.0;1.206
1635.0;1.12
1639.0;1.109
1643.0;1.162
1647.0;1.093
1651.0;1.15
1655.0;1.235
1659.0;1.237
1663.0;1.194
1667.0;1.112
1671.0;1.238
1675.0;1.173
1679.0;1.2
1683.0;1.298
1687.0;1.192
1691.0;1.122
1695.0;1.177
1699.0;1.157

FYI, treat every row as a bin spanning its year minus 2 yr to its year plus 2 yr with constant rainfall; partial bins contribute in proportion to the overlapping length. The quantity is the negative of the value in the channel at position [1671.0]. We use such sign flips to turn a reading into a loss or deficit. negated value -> -1.24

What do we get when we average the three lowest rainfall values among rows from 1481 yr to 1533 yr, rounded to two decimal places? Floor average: 1.01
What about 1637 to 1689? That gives 1.10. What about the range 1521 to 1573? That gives 1.07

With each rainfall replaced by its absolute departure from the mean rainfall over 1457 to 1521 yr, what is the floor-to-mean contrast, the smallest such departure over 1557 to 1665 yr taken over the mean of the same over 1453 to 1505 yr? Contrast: 0.23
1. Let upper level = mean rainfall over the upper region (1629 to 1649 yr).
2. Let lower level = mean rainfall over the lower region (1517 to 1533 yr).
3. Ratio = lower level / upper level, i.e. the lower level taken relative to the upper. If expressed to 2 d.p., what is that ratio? 0.96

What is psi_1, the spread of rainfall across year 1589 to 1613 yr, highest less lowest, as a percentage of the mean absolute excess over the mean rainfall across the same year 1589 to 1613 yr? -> 334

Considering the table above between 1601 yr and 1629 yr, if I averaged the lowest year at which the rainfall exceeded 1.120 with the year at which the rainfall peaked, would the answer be 1611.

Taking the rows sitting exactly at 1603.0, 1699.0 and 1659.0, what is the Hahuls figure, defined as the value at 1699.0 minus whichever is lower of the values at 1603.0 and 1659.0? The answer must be 0.33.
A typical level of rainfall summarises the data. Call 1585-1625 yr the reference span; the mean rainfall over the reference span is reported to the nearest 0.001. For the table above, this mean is 1.059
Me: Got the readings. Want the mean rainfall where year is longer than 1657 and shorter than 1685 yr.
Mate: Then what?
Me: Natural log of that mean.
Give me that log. 0.19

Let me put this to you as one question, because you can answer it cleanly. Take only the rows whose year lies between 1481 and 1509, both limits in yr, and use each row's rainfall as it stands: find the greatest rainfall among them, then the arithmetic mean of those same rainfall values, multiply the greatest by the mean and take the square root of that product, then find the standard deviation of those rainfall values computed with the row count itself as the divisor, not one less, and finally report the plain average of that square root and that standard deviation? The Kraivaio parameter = 0.579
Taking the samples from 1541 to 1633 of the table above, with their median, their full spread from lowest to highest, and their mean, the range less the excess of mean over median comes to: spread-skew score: 0.46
